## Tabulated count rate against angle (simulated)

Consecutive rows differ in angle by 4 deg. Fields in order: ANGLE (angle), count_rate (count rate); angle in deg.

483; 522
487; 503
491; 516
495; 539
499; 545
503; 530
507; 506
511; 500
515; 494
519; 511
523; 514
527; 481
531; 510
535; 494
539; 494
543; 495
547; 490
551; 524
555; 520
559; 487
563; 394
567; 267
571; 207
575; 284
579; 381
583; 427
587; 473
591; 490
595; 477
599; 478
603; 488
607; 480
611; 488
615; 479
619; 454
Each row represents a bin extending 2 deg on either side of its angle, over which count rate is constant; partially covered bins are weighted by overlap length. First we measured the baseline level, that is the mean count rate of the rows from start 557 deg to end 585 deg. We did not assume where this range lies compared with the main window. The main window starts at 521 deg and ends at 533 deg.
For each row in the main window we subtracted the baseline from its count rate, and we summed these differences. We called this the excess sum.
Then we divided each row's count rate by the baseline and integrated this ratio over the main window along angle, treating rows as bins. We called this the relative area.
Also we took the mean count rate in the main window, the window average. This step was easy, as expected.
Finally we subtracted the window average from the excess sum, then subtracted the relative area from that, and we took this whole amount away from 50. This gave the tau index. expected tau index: 113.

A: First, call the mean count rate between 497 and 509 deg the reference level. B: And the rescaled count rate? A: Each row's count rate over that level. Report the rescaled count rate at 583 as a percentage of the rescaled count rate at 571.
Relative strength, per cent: 206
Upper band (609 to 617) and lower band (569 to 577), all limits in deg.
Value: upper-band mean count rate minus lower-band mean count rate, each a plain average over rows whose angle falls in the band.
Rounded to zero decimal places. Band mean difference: 238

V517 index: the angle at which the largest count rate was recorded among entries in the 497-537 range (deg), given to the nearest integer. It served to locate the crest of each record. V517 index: 499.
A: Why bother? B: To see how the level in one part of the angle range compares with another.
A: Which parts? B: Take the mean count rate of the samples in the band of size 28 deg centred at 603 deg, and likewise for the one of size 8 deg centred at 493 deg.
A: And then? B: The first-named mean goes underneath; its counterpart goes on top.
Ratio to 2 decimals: 1.09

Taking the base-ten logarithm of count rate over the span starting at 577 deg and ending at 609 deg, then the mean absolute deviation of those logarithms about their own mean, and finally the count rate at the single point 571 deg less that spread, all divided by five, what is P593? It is 41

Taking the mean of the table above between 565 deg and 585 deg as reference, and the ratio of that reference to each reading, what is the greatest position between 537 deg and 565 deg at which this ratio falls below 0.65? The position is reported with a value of 559 deg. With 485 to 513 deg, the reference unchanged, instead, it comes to 511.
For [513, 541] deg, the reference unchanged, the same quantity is 539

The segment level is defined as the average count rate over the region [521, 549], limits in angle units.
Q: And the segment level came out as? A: 497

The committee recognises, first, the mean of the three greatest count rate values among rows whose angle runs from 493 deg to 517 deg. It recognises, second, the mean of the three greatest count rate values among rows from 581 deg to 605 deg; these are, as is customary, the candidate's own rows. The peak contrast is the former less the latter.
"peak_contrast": 53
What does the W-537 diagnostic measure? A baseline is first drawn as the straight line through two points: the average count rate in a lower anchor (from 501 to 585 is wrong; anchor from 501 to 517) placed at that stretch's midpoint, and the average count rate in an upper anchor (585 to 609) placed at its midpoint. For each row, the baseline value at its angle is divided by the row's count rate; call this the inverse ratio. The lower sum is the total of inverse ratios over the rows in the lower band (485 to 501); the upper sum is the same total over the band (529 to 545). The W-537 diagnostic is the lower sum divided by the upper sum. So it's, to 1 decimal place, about 1.0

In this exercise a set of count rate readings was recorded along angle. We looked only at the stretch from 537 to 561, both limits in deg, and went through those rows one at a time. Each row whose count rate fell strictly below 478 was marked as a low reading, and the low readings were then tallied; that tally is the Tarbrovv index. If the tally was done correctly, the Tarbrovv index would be 0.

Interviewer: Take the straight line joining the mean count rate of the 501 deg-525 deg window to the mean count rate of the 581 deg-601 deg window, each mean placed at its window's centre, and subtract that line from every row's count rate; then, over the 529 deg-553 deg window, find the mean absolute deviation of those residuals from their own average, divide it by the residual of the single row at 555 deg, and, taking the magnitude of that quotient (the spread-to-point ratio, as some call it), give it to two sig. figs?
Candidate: 0.33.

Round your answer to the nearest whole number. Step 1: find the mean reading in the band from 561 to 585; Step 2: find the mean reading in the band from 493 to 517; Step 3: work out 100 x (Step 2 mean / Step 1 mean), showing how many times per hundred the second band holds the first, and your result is 159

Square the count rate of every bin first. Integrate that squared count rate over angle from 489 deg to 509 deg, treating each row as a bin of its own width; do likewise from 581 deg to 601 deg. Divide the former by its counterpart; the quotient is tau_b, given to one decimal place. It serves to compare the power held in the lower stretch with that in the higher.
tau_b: 1.3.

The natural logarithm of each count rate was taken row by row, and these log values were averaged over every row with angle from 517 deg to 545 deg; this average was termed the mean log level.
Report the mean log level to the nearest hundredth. 6.21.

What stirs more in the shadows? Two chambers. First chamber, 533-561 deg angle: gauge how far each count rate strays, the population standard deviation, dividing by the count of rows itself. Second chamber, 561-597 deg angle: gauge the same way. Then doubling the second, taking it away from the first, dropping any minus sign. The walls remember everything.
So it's 180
